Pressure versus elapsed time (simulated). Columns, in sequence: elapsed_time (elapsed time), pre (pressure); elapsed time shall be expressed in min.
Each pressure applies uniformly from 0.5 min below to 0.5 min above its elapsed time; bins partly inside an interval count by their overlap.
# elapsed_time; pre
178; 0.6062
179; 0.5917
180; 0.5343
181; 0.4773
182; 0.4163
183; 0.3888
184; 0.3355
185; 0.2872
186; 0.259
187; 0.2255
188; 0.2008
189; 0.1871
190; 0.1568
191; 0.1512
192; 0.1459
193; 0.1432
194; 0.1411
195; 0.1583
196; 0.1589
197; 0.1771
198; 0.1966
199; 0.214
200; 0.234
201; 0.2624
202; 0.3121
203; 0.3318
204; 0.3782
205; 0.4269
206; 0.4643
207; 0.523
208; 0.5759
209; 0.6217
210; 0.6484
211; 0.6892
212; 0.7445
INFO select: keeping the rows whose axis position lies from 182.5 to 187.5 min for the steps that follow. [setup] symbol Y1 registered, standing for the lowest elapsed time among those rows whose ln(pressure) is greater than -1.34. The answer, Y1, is 183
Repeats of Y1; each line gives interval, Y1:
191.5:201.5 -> 201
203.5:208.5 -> 204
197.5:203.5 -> 201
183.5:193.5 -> 184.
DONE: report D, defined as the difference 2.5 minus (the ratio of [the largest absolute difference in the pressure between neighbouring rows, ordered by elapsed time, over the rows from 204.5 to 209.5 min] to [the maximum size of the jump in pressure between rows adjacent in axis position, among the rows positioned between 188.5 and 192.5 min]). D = 0.6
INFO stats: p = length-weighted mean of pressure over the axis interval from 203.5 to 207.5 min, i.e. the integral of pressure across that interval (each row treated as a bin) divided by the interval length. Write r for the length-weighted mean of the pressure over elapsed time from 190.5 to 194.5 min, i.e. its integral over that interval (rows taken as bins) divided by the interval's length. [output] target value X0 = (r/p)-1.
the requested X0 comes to -0.7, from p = 0.45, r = 0.15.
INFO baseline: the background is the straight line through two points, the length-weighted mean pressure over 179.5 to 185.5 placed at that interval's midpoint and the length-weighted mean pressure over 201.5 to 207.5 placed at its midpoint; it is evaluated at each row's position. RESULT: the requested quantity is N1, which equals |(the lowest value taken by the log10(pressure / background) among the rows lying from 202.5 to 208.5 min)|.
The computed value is 0.09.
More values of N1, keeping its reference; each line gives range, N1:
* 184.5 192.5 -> 0.44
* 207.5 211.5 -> 0.15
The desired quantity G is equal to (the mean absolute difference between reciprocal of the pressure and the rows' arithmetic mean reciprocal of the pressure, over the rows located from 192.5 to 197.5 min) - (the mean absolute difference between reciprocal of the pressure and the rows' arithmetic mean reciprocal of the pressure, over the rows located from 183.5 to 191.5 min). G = -0.61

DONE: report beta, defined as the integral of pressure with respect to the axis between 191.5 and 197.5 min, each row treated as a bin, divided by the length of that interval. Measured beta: 0.2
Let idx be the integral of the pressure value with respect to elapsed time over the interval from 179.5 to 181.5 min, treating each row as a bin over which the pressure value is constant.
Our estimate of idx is 1.0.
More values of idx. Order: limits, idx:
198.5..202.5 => 1.0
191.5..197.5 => 0.9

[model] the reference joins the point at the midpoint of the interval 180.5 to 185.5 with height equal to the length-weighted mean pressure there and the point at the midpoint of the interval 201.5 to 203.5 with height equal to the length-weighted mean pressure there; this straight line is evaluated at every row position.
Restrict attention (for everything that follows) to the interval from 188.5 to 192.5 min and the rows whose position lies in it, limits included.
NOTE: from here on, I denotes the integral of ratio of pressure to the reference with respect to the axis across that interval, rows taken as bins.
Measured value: 2 min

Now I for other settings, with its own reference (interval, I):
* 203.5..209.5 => 10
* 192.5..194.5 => 1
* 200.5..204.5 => 4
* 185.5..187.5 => 1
